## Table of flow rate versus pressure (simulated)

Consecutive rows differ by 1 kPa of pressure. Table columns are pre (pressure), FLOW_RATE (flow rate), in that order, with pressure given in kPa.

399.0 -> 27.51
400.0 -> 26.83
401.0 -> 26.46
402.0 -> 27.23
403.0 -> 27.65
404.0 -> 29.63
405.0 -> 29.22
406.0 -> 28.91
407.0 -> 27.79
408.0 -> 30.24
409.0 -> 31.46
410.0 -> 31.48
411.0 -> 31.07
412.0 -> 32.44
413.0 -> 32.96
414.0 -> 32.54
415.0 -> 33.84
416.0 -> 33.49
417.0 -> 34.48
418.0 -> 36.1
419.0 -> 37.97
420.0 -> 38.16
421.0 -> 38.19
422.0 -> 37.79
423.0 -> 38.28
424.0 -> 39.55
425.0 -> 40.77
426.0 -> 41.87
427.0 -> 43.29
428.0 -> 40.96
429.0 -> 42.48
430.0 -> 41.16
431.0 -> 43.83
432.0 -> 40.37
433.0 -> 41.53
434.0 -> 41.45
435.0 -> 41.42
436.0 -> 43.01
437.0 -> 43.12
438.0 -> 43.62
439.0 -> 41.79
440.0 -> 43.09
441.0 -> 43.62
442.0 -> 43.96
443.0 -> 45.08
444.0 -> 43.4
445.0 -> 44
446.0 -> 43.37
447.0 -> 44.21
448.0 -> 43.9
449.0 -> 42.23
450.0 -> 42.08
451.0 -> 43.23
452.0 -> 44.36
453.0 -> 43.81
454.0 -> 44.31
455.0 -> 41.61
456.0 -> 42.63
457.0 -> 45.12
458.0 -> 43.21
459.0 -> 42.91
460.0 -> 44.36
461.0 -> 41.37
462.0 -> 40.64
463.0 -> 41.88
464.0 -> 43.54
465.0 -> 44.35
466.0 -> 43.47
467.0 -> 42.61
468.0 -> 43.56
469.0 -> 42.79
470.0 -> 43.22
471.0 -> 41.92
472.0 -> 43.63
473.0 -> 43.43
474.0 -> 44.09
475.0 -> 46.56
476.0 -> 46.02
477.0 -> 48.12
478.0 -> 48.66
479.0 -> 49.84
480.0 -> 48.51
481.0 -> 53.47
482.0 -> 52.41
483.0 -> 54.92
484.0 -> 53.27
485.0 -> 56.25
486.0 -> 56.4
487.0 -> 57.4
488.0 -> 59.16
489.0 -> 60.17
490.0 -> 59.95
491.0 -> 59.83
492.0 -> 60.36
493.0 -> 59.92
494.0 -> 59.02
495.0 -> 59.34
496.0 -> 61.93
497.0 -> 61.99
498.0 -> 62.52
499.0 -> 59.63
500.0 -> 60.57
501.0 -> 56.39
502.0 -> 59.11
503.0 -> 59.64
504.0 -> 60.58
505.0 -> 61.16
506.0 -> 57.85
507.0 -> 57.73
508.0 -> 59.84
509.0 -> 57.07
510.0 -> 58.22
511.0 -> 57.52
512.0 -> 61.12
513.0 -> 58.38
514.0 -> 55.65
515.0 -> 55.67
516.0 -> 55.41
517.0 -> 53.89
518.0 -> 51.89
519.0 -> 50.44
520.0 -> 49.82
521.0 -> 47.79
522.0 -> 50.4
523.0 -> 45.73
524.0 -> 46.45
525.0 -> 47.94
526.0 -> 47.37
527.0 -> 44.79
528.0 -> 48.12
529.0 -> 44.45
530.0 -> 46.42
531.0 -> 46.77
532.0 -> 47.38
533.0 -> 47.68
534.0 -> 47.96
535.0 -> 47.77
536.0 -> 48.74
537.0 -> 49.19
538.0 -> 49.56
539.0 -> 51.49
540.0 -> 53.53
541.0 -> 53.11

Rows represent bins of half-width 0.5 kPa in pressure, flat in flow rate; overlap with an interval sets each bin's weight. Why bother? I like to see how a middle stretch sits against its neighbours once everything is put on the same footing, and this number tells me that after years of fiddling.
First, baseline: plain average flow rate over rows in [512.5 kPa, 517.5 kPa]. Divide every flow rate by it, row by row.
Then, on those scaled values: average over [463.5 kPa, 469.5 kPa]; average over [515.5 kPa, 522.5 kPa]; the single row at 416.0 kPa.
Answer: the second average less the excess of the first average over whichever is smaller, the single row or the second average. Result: 0.74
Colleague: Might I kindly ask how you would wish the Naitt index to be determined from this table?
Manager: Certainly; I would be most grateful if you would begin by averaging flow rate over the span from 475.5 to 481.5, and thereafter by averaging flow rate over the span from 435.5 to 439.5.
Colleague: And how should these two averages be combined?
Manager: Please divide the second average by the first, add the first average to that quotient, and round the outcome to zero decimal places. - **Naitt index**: 50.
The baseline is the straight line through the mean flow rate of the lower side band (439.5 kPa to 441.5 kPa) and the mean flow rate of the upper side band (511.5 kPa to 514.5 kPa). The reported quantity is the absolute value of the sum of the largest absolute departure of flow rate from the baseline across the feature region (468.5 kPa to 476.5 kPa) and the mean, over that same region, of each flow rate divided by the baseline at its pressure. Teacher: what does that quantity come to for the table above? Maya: 8.6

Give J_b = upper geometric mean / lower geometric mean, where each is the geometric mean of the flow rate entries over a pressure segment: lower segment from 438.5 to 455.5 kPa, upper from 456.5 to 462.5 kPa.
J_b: 0.99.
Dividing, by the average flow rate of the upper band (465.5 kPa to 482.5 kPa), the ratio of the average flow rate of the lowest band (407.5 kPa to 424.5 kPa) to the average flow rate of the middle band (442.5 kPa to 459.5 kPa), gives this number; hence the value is 0.0173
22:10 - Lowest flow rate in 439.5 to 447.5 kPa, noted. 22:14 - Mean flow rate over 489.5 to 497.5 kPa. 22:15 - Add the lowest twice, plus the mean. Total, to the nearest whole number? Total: 146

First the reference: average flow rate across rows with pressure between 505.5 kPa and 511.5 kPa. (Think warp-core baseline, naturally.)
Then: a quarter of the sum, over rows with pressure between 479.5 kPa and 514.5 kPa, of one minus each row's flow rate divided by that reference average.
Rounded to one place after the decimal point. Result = 0.0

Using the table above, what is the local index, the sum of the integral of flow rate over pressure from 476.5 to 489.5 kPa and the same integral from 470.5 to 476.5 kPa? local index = 964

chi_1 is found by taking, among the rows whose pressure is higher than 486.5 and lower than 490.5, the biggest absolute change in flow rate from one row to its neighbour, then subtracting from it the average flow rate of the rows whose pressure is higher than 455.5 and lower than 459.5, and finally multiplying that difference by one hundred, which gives -4171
